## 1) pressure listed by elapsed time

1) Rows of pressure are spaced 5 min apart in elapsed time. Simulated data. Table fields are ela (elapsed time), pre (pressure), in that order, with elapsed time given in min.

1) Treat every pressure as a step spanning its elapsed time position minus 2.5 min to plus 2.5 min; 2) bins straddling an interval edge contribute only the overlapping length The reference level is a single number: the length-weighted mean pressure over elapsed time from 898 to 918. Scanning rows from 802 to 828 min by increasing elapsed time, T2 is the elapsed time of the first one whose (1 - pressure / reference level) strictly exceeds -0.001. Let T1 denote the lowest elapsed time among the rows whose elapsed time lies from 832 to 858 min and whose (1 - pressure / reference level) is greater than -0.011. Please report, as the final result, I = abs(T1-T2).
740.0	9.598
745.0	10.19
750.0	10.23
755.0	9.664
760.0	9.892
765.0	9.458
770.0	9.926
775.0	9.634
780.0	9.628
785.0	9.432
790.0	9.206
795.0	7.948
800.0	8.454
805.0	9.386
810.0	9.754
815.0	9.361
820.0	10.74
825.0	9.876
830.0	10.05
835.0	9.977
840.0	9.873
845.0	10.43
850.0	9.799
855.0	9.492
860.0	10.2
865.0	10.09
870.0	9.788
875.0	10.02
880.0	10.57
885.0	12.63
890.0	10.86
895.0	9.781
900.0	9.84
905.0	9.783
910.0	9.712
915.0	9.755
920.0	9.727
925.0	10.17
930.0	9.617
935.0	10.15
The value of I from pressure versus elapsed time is 35 min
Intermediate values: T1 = 840.0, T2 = 805.0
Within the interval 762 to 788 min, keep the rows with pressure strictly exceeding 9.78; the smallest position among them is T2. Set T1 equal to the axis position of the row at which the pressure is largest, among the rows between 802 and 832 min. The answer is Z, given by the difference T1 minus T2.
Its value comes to 50 min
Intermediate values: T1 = 820.0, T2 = 770.0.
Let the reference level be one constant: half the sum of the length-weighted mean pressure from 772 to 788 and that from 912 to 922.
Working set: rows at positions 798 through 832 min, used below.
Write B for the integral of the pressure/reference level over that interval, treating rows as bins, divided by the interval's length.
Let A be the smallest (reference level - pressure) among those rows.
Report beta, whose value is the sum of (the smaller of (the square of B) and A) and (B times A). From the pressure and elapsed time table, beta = -2.2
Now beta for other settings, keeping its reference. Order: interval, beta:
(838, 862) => -1.6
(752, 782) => -0.5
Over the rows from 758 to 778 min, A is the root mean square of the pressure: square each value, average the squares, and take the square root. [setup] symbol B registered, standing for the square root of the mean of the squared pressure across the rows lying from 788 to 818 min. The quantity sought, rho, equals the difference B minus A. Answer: -0.7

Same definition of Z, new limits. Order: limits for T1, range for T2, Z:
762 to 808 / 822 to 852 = -55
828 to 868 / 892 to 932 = -50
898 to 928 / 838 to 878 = 85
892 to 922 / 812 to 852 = 80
